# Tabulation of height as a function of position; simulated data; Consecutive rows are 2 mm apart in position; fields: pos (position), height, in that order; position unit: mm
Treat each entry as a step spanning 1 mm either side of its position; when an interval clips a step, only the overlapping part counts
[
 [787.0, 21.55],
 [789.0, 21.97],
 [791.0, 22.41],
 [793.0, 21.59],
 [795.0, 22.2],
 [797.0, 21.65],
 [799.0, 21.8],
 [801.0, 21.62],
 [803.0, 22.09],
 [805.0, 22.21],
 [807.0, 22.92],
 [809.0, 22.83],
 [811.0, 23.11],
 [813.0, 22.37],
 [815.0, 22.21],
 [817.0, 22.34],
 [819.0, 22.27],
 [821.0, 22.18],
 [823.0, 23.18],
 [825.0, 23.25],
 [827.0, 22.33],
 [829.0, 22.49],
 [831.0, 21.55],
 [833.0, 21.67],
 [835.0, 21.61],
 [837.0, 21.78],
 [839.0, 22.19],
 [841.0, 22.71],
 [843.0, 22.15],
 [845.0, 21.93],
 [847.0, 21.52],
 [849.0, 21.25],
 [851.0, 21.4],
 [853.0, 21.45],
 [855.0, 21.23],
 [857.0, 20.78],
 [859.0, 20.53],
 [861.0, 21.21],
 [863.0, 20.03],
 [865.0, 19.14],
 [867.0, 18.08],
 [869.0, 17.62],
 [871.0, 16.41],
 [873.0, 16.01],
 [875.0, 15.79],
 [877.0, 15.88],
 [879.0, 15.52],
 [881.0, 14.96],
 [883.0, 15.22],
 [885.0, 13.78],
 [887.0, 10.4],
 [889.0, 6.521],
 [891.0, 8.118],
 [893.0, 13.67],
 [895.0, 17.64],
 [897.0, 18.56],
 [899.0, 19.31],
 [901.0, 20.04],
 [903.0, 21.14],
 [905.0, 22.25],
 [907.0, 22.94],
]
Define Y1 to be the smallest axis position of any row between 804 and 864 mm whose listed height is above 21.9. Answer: 805.0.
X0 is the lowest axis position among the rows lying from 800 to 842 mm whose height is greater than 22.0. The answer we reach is 803.0 mm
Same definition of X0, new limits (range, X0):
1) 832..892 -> 839.0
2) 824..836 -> 825.0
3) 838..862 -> 839.0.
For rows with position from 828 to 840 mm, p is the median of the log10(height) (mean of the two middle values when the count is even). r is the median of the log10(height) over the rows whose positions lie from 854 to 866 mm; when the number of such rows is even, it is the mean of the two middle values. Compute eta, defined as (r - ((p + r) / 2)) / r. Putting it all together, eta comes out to -0.008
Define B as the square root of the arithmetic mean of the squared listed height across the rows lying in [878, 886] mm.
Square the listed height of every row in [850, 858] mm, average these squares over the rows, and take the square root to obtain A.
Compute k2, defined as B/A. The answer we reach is 0.70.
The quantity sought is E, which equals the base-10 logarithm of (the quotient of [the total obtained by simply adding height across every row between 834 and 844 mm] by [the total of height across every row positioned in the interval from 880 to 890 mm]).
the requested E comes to 0.3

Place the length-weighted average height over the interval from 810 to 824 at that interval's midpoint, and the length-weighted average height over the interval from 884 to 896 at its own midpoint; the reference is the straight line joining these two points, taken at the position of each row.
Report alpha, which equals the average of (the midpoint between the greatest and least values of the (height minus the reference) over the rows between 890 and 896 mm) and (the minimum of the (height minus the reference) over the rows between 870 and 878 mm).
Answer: 1.7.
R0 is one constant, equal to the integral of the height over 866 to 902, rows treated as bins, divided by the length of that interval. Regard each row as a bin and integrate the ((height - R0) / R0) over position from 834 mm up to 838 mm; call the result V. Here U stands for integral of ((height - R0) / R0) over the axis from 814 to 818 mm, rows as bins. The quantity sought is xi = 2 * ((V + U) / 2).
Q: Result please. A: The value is 3.6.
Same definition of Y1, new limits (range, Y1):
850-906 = 905.0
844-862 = 845.0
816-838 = 817.0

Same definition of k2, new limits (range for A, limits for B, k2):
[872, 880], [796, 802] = 1.37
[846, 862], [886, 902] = 0.72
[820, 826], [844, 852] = 0.94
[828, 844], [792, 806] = 0.99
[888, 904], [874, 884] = 0.94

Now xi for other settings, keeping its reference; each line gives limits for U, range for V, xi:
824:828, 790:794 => 3.8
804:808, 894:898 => 2.7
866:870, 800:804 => 2.5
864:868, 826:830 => 2.8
